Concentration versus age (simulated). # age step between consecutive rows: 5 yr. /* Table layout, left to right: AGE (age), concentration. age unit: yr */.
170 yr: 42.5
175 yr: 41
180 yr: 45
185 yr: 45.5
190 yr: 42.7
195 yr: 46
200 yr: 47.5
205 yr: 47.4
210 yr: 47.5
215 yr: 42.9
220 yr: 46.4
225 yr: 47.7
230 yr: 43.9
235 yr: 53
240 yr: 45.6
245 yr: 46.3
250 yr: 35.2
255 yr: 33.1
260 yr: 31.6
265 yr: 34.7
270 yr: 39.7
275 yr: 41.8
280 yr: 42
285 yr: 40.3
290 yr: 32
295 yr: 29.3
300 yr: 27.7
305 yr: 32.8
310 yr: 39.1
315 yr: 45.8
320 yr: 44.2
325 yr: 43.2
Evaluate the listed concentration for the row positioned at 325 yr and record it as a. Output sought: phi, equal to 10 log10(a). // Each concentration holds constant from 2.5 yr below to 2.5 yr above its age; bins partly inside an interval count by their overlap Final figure 16.4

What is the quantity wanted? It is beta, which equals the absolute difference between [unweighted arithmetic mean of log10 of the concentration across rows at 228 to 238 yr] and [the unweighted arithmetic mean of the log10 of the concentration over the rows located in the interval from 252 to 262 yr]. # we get 0.17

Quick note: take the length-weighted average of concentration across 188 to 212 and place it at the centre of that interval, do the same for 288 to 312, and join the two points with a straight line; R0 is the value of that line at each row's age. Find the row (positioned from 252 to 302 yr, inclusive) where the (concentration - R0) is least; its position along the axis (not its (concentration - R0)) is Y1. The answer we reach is 260 yr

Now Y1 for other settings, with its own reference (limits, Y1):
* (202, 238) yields 215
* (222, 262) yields 260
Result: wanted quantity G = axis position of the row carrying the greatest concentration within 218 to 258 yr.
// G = 235 yr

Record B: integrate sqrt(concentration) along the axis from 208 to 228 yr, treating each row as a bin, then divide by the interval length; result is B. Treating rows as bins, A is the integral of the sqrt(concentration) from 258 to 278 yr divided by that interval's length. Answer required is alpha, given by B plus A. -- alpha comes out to 12.87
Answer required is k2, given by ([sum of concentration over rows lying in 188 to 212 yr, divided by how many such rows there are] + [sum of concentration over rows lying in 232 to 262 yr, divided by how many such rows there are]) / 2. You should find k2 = 43.5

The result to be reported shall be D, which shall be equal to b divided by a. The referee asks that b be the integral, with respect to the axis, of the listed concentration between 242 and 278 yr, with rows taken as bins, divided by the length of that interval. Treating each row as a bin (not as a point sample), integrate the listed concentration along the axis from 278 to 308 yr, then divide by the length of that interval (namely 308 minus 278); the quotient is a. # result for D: 1.11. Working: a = 34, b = 38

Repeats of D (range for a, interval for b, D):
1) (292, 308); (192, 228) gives 1.53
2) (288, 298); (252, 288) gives 1.23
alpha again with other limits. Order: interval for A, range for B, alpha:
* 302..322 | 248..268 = 12.12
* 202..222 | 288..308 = 12.32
